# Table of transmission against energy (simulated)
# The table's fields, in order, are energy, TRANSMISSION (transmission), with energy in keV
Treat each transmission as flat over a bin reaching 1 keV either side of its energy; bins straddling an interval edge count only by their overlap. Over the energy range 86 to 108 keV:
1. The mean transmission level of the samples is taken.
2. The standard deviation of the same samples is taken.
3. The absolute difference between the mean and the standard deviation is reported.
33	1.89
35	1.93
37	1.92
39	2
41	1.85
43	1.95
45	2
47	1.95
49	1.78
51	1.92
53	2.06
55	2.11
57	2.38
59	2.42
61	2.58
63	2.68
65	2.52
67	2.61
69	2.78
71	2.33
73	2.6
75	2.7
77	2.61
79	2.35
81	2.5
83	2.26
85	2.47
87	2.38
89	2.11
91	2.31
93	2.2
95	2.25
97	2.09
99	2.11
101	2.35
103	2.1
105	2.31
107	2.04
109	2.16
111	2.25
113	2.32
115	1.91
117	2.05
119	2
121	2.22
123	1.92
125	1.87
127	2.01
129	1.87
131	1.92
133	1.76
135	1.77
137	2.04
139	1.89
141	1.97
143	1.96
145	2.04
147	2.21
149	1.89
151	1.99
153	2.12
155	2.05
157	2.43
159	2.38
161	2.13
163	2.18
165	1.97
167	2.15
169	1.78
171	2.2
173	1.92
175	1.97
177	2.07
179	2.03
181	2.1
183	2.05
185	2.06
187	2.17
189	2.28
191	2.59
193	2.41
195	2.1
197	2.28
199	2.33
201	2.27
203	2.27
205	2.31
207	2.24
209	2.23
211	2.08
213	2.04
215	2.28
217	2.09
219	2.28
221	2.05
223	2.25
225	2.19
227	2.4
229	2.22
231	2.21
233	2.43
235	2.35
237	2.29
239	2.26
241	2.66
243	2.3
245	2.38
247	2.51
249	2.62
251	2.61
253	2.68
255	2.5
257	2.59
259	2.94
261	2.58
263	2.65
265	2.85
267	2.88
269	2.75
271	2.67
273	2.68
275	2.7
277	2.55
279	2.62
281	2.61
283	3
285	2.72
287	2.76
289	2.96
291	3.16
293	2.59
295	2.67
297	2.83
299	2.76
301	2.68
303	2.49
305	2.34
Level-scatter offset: 2.1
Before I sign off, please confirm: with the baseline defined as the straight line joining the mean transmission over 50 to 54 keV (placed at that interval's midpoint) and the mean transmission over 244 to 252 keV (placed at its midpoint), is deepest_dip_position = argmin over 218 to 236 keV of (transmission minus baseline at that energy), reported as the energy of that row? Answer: 221 keV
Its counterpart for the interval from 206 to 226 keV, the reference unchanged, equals 221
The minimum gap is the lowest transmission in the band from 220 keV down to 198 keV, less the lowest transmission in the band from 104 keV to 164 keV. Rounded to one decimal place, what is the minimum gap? 0.3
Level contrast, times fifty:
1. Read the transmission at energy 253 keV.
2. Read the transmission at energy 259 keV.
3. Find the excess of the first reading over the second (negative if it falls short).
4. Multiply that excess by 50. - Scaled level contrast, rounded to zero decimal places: -13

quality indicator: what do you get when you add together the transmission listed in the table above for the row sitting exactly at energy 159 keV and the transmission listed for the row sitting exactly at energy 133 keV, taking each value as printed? 4.14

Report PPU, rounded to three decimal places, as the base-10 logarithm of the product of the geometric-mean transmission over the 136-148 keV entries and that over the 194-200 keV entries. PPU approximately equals 0.654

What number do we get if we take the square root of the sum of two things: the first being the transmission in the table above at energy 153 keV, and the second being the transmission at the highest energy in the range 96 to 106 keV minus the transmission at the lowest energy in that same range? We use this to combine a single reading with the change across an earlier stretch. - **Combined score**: 1.53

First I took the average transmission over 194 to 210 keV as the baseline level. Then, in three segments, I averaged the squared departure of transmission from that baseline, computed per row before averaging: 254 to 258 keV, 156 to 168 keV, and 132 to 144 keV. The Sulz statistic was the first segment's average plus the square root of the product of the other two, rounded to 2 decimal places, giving 0.15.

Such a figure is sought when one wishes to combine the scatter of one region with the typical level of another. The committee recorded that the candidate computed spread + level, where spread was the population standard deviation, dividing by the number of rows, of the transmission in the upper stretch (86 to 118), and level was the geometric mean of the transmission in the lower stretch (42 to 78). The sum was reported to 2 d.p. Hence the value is 2.44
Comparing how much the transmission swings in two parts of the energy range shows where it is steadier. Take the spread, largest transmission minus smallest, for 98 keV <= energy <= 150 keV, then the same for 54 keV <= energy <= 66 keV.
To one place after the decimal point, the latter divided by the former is 1.0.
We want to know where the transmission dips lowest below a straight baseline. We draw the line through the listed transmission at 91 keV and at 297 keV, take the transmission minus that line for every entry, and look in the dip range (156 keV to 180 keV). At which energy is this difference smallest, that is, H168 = 169 keV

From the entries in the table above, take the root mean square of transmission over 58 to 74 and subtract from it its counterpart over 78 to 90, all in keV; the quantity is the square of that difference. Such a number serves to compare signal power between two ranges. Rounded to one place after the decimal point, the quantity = 0.0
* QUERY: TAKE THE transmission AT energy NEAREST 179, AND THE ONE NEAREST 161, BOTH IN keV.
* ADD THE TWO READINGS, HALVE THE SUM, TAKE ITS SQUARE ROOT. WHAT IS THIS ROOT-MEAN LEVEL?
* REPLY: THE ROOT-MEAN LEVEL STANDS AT 1.44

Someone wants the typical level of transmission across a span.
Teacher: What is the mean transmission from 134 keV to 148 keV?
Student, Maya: 1.98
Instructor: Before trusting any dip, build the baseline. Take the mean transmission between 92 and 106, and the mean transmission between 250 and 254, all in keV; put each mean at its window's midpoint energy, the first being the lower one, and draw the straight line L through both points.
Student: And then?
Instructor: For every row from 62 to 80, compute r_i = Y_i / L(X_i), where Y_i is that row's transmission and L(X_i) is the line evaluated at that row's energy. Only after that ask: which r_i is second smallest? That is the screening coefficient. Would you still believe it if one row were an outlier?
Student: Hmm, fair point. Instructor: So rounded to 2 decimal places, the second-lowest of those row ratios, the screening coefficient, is 1.10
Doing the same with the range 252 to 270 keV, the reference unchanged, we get 0.97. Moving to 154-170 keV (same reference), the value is 0.82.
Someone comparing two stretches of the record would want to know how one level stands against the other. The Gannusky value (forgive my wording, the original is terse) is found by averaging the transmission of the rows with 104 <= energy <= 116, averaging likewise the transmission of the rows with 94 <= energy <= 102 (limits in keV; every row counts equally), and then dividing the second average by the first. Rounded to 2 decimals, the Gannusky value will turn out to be 1.02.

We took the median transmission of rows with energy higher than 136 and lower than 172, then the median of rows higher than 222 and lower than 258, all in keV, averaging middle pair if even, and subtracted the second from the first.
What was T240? -0.3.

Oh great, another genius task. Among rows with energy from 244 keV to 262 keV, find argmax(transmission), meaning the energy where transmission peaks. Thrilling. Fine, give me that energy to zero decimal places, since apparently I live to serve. 259 keV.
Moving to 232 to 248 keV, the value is 241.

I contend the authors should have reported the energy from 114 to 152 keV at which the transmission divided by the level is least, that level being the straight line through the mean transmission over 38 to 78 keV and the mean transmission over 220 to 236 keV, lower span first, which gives 133 keV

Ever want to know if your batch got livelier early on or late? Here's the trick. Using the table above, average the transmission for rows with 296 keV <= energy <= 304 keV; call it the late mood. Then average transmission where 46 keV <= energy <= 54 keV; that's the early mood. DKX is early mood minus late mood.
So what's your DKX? -0.76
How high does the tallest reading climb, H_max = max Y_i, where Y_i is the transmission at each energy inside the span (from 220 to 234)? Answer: 2.43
